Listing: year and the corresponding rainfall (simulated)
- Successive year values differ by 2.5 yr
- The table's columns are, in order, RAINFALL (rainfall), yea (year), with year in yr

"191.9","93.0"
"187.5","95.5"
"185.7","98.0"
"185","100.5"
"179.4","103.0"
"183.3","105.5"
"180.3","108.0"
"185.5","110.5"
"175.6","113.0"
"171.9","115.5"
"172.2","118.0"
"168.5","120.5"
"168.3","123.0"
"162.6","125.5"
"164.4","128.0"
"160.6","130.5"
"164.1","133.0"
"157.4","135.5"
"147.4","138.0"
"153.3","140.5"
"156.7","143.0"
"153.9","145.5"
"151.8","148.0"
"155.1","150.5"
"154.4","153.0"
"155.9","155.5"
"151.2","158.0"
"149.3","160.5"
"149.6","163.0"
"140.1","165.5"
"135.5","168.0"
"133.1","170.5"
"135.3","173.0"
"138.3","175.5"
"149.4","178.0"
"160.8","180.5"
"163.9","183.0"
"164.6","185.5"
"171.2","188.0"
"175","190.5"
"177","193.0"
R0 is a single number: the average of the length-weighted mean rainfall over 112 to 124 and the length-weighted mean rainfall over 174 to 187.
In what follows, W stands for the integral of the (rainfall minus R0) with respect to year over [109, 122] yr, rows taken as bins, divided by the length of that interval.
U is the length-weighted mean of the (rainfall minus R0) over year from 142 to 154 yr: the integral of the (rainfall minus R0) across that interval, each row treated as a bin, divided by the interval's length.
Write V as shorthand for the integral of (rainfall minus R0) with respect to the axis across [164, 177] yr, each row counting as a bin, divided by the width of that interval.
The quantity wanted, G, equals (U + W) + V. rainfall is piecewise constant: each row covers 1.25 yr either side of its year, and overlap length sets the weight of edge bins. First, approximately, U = -9.0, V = -26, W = 11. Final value -24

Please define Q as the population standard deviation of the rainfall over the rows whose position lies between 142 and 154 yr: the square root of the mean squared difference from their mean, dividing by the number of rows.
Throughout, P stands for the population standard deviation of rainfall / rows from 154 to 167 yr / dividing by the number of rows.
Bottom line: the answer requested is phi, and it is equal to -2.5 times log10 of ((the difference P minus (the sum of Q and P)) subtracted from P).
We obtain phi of -2.07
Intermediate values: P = 5.1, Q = 1.6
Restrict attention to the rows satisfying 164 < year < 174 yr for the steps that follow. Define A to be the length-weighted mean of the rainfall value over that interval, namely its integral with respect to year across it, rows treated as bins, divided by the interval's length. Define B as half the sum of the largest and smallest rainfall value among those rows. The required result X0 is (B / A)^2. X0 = 1.00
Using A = 136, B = 137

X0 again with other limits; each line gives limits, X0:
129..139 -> 0.97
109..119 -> 1.03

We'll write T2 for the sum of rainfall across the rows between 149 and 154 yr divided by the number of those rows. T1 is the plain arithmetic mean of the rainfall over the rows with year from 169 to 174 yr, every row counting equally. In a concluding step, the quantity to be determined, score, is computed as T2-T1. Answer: 21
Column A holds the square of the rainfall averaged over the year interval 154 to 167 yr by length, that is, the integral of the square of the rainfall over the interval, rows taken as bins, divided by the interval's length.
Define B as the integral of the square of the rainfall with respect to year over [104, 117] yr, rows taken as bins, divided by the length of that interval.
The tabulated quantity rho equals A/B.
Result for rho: 0.69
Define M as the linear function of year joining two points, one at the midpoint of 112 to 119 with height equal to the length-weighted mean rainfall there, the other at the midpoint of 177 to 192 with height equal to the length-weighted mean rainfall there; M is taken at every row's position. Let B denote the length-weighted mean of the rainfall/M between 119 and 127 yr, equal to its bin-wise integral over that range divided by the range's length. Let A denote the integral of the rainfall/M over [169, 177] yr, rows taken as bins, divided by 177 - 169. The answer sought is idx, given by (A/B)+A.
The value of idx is 1.67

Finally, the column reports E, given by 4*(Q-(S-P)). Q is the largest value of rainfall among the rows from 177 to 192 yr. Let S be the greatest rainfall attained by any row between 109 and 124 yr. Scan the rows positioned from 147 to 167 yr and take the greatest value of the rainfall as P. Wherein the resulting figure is 582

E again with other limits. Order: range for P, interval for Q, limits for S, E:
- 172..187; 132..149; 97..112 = 572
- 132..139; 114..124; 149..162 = 722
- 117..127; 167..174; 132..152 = 574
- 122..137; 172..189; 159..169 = 760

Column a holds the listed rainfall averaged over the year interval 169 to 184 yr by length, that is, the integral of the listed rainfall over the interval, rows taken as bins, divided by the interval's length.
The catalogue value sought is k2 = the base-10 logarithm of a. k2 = 2.165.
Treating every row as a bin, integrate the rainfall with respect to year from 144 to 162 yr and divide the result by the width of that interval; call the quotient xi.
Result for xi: 153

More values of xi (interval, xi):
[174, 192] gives 160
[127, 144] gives 158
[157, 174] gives 142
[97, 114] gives 182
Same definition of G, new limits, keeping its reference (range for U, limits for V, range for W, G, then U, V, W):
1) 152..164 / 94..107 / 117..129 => 14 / -11.2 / 21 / 4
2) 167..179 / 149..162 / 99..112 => -16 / -25.1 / -10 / 19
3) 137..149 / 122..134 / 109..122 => 1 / -10.5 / 1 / 11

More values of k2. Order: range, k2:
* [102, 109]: 2.258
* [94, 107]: 2.265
